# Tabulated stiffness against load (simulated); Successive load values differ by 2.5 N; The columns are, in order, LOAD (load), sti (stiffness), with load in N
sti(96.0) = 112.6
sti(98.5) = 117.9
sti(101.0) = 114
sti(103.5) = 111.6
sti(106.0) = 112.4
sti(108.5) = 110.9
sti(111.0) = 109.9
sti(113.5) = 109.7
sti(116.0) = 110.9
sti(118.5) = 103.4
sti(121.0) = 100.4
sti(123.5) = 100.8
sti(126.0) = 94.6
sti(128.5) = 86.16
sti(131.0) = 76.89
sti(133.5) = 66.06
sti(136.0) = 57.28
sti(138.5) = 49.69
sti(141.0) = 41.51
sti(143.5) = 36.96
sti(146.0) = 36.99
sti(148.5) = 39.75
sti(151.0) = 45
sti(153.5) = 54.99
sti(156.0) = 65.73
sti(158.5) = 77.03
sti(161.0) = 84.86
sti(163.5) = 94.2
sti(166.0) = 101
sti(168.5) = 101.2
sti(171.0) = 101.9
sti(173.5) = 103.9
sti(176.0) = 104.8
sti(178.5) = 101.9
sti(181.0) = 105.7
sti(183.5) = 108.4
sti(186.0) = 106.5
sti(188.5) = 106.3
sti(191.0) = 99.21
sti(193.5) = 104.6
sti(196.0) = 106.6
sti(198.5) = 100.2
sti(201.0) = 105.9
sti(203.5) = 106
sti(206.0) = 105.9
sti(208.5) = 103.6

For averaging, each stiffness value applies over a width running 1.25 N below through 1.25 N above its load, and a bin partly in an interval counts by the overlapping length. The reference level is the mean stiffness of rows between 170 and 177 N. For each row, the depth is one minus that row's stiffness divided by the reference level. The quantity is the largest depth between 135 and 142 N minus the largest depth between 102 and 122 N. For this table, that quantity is 0.6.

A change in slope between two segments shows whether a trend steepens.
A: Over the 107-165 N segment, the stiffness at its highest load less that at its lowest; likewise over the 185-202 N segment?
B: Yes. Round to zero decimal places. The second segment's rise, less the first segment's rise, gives 16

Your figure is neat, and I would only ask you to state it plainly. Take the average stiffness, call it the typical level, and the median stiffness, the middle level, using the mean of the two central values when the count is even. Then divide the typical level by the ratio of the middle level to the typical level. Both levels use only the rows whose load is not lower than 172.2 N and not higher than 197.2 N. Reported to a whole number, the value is 104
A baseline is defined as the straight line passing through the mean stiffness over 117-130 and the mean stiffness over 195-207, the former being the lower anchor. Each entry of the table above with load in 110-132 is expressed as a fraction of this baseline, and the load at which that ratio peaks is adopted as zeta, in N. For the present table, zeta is 116.0 N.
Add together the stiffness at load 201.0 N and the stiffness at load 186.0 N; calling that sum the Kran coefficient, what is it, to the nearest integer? 212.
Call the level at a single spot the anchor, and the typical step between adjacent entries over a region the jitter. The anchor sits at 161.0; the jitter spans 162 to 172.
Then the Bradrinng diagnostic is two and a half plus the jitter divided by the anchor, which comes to 2.53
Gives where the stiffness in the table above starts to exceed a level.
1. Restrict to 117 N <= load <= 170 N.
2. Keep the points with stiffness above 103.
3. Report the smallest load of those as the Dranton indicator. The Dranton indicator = 118.5 N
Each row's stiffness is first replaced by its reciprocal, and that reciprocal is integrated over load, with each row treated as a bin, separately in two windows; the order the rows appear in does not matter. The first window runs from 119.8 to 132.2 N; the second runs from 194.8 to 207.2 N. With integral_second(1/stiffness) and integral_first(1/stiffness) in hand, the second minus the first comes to -0.018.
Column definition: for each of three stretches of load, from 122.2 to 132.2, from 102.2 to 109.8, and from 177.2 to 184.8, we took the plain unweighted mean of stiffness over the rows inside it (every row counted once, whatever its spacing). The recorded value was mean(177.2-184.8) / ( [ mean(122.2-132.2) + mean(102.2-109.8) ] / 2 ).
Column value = 1.0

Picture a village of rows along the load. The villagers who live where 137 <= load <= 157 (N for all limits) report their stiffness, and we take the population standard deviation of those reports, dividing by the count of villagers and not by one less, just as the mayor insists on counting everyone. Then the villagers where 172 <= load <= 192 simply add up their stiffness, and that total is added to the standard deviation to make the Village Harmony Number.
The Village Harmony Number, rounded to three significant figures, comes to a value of 846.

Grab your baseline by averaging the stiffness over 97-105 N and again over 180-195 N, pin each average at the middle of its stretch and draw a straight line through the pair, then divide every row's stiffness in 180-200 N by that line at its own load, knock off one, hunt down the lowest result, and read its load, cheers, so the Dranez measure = 191.0 N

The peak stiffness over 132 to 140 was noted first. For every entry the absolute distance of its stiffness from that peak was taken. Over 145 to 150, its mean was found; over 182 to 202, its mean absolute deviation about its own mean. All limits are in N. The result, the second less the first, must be -25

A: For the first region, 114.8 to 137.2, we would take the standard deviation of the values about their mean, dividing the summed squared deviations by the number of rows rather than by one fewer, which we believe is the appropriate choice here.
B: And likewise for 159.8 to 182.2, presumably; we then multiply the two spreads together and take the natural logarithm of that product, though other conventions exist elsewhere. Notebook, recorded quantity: 4.67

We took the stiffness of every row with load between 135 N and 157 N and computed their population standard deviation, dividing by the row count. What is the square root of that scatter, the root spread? 3.1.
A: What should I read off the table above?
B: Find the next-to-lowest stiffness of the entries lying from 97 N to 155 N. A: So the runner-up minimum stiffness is 36.99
